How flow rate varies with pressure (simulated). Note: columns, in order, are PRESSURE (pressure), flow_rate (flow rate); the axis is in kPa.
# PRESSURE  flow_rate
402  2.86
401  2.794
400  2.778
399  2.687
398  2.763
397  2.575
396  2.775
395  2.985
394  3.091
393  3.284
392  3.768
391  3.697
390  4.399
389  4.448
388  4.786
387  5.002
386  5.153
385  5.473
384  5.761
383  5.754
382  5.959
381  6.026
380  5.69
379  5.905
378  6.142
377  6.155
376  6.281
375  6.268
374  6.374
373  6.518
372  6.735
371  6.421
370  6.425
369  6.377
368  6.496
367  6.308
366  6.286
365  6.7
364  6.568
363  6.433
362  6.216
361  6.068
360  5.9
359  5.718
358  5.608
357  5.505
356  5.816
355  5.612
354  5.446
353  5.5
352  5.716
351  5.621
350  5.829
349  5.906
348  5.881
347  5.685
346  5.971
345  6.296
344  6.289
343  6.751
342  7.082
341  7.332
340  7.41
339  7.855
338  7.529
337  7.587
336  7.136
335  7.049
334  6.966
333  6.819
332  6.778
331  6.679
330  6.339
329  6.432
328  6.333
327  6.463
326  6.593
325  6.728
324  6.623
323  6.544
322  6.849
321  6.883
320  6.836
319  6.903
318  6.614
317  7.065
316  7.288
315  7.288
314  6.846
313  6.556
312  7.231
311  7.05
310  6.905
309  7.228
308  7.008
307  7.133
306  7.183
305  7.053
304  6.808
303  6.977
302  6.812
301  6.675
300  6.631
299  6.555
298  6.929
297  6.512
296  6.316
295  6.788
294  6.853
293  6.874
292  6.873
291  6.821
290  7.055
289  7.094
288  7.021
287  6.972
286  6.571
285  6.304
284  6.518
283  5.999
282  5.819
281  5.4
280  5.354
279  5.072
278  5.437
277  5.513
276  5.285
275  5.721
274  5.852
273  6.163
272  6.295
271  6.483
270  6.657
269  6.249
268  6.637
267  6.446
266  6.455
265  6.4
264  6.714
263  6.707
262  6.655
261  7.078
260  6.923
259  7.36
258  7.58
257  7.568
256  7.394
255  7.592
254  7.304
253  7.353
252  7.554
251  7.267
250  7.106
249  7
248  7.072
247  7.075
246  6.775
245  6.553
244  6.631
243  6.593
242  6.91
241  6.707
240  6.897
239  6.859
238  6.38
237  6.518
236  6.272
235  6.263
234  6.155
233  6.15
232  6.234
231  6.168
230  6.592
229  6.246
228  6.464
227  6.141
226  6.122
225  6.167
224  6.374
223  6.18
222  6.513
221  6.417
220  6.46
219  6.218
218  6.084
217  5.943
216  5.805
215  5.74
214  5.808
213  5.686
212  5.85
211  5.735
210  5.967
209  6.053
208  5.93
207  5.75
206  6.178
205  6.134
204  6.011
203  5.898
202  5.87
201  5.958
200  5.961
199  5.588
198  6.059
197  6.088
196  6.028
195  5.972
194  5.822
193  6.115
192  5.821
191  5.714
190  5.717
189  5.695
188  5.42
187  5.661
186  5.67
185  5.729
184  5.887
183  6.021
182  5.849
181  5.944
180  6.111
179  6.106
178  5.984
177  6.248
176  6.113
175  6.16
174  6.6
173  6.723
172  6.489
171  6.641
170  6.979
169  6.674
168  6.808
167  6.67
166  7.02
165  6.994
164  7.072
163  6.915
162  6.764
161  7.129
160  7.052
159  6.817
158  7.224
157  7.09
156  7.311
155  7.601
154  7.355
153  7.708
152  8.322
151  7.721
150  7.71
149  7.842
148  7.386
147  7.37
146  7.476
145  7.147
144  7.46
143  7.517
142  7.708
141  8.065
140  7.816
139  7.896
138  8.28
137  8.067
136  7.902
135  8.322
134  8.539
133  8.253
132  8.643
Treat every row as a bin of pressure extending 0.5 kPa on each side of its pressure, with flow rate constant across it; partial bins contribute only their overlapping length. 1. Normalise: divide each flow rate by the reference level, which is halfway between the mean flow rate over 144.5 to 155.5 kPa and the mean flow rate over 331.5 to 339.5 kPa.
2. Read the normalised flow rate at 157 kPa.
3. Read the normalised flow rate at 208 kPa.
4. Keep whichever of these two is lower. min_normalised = 0.800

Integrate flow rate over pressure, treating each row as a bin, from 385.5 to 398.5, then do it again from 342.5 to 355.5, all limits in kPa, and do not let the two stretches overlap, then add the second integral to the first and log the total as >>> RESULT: 125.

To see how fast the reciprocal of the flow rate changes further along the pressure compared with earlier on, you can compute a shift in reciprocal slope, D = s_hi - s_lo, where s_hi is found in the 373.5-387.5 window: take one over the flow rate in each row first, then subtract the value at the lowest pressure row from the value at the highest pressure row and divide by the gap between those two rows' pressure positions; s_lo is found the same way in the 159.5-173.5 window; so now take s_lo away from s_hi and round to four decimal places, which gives 0.0028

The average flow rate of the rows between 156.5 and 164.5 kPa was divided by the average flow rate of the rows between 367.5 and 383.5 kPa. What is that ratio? 1.127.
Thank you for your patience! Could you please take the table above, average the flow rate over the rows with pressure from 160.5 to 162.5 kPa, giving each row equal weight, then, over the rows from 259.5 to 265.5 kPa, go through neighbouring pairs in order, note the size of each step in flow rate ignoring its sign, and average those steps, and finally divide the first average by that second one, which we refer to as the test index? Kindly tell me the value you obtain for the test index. 37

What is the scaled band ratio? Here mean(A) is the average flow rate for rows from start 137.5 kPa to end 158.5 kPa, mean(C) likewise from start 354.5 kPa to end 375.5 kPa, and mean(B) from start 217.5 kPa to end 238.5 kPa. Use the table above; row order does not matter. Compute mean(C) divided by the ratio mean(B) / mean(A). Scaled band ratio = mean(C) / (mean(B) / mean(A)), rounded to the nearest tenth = 7.5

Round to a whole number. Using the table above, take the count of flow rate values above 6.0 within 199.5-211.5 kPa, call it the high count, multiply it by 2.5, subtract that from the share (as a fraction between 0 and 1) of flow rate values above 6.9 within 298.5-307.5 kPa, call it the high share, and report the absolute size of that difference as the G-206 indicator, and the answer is 10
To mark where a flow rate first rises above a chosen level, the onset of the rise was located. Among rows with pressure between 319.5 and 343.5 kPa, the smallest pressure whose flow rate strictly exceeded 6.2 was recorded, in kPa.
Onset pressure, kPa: 320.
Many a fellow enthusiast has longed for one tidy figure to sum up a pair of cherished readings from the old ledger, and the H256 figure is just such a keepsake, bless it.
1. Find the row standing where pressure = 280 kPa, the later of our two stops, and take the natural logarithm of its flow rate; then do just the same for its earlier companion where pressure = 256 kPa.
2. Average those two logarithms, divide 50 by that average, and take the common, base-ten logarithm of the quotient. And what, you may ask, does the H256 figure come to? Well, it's 1.434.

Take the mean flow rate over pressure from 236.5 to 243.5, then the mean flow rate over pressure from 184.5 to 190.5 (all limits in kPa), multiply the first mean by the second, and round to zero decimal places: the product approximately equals 38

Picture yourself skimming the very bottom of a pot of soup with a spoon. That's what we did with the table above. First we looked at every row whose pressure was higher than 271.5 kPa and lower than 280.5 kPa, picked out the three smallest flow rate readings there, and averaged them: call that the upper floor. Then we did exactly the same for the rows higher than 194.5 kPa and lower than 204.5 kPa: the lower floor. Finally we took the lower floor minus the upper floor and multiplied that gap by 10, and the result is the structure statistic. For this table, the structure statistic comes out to 5.5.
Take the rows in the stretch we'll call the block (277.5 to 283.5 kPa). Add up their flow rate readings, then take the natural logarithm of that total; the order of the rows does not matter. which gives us 3.50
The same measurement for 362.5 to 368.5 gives 3.66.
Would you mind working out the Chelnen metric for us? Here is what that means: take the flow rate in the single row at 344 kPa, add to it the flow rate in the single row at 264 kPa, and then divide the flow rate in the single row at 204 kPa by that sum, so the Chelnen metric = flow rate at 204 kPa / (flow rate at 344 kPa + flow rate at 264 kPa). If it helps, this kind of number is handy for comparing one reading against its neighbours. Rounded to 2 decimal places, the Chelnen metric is 0.46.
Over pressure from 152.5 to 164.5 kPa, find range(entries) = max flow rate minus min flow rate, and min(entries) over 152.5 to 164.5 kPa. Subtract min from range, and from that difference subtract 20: -25.8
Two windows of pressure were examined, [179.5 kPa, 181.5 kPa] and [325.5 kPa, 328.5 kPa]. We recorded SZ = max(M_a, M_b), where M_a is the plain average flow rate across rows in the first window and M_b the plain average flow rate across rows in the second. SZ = 6.46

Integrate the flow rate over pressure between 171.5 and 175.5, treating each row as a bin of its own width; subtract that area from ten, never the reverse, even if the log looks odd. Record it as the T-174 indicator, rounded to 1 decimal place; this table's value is -16.0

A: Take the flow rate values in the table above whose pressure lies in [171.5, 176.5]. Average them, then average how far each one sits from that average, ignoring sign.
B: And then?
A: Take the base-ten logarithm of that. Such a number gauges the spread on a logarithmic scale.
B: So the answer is -0.65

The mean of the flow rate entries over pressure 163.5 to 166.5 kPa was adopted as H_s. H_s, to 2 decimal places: 7.03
